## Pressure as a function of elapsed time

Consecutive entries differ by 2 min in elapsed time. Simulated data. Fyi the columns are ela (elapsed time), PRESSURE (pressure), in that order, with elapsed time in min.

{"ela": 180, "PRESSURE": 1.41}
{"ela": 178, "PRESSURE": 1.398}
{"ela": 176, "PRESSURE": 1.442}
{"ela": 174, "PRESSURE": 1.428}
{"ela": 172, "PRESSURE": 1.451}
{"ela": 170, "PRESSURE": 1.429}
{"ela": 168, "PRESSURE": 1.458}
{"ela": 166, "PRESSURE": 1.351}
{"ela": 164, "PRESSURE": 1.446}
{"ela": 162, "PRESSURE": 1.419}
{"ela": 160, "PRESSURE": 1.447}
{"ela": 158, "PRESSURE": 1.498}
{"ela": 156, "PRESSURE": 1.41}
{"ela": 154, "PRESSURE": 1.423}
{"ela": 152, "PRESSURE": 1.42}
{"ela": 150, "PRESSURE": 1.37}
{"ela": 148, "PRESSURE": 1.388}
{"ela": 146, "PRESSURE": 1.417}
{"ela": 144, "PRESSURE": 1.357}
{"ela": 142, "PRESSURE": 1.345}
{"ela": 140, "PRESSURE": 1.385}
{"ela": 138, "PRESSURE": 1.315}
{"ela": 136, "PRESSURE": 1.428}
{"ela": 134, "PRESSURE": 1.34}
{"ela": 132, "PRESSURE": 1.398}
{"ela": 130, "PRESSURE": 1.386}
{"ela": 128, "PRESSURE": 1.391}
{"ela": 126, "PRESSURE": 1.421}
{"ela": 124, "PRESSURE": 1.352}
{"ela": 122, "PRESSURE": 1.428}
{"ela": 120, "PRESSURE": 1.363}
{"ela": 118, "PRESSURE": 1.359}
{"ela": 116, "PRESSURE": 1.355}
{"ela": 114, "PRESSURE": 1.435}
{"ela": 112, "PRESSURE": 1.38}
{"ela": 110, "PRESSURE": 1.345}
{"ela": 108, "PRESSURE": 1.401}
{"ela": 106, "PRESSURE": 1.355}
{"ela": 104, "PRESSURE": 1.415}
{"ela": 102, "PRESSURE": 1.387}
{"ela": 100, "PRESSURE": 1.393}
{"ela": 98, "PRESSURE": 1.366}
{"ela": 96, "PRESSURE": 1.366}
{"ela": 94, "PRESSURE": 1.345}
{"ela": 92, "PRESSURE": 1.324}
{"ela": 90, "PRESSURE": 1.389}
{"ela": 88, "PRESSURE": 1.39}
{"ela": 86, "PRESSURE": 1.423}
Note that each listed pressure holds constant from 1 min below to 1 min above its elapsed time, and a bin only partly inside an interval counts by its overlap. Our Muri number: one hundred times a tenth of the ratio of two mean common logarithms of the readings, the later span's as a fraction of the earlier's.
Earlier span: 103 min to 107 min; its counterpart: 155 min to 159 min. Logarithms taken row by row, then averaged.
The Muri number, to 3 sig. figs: 11.5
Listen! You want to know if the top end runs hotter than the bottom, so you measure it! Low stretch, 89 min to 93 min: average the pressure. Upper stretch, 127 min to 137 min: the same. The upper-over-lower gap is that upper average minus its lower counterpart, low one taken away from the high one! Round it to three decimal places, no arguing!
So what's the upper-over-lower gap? 0.032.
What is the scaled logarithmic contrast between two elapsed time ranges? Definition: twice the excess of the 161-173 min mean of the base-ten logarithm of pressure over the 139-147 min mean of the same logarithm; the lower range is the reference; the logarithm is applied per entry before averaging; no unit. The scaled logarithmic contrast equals 0.031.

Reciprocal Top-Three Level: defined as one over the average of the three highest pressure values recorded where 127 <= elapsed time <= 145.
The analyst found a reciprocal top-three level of 0.711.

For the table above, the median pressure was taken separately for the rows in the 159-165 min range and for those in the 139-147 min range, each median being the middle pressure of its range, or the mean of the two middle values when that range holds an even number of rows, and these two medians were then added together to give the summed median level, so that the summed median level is 2.82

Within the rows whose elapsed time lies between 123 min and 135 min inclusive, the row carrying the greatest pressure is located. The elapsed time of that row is 126 min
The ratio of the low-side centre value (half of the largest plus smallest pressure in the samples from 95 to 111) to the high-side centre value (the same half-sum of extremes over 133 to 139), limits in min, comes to 1.01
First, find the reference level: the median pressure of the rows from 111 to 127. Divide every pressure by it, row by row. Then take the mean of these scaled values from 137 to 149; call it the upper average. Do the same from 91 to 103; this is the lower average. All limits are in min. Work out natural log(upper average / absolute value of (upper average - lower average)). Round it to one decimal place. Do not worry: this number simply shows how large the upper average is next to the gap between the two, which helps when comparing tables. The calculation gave 5.8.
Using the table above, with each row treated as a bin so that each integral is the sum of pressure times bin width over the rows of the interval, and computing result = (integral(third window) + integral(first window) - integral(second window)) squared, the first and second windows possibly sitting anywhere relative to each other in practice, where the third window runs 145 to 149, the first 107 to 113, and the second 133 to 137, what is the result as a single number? 69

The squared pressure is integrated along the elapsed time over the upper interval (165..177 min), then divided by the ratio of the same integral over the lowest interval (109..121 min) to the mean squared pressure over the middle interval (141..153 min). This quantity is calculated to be 2.07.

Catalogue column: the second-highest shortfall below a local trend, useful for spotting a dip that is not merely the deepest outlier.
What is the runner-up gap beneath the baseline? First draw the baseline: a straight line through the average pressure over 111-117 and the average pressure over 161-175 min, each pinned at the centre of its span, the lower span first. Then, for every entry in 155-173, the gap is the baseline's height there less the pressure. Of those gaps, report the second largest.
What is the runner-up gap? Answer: 0.01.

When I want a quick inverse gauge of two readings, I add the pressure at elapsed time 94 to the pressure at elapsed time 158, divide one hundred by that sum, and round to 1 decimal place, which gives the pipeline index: 35.2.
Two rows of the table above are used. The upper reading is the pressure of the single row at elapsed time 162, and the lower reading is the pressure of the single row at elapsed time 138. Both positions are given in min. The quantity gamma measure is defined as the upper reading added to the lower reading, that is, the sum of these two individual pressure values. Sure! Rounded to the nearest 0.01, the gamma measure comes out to 2.73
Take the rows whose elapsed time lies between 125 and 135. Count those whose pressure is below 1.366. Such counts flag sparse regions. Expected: 1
